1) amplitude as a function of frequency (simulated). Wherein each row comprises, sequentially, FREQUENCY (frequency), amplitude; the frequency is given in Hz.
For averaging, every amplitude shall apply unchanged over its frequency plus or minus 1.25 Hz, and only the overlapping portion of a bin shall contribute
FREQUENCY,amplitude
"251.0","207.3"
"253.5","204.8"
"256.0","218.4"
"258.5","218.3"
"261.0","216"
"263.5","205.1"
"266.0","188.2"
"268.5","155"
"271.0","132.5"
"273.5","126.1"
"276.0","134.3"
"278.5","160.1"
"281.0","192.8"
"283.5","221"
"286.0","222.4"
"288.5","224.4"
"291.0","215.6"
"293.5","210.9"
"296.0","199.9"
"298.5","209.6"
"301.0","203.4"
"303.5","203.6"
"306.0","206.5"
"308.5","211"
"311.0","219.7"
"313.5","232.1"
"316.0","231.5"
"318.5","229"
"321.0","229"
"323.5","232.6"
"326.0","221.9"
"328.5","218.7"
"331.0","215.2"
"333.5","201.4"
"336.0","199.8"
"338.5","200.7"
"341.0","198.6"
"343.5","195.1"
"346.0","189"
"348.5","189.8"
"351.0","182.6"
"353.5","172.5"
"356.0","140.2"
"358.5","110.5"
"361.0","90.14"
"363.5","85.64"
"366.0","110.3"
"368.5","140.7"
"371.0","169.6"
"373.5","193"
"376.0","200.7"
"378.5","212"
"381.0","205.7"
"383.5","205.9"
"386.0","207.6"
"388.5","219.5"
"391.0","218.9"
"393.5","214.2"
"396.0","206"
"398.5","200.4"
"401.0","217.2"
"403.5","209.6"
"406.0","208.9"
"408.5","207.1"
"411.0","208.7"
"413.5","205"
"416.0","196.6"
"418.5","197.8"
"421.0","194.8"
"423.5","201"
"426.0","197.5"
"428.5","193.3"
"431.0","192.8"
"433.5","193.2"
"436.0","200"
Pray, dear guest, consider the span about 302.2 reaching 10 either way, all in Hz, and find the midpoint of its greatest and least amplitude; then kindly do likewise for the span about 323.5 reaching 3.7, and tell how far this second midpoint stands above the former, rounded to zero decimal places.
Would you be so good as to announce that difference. 17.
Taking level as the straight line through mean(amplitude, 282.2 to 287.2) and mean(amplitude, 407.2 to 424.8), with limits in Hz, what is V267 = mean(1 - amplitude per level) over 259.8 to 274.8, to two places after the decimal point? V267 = 0.24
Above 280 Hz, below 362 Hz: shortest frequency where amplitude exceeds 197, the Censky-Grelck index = 283.5 Hz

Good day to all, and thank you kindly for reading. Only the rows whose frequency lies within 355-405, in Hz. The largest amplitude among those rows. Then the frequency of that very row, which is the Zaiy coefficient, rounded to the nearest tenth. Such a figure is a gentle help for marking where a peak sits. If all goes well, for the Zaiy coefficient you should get 388.5 Hz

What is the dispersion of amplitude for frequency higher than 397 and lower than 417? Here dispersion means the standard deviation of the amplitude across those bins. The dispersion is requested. 6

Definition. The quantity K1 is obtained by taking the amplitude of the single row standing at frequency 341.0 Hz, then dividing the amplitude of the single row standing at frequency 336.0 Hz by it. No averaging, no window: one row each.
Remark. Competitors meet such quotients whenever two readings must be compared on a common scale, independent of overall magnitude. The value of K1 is 1.01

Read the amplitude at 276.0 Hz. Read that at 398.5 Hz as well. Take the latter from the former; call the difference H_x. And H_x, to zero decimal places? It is -66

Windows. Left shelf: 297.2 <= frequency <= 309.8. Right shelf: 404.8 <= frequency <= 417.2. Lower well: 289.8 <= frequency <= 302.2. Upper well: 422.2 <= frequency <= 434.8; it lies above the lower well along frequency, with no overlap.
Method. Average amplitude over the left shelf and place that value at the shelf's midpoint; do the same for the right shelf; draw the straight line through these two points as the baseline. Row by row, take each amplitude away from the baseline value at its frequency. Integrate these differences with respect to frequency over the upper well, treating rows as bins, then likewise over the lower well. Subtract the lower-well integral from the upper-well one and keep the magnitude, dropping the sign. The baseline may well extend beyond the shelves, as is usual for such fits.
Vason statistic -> 130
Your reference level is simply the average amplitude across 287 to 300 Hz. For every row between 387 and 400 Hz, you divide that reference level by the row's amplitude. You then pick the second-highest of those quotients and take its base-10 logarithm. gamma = 0.013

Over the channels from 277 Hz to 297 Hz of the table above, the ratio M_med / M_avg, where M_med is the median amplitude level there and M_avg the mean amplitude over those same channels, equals 1.04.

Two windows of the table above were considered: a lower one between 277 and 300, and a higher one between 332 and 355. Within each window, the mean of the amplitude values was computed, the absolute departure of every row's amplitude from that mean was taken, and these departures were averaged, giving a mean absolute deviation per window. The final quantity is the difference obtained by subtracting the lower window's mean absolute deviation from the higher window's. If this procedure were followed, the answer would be -7.0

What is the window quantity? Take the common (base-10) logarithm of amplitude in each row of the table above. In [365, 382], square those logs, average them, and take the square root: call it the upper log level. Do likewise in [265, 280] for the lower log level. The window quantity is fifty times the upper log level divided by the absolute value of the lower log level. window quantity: 51.5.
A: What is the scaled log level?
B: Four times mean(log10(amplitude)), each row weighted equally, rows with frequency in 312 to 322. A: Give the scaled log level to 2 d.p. 9.45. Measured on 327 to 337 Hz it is 9.28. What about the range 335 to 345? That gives 9.19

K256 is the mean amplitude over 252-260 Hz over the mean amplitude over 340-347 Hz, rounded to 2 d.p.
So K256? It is 1.10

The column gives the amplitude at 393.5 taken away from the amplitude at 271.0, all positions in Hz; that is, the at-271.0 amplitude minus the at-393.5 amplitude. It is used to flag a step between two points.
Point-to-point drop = -82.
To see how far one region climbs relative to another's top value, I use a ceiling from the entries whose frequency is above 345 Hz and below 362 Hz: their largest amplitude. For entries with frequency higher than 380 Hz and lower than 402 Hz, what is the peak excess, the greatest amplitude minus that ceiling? 29.7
